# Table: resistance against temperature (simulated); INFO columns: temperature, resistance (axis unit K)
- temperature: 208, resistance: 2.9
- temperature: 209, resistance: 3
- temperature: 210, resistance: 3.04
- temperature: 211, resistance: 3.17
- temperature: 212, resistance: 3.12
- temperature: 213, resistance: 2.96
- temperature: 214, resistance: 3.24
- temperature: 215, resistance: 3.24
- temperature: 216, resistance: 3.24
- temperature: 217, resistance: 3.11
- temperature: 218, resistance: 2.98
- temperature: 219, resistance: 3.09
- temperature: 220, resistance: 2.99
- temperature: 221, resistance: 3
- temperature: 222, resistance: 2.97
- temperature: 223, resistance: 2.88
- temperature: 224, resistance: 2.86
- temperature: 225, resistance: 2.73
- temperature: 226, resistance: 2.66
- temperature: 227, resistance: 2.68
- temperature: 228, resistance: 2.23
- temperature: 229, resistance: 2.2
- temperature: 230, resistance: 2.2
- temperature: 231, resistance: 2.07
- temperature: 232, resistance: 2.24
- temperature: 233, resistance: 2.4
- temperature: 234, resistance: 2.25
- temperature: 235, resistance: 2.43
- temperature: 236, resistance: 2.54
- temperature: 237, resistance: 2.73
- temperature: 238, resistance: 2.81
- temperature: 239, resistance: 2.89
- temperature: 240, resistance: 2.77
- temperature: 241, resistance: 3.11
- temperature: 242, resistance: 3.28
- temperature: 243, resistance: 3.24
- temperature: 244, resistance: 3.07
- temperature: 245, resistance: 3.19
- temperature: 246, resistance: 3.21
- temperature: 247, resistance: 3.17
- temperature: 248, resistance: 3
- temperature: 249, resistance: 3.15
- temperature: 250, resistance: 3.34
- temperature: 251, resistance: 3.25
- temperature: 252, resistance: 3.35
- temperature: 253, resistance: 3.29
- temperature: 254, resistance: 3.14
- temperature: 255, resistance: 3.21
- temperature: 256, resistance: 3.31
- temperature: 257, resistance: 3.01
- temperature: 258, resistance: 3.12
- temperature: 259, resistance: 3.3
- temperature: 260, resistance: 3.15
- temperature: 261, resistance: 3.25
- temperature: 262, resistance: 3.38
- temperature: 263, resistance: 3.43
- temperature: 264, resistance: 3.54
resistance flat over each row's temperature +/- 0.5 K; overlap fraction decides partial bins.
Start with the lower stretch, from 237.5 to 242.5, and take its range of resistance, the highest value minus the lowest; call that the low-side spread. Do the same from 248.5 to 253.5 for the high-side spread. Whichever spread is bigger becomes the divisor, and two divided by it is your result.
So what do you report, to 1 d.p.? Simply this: 3.9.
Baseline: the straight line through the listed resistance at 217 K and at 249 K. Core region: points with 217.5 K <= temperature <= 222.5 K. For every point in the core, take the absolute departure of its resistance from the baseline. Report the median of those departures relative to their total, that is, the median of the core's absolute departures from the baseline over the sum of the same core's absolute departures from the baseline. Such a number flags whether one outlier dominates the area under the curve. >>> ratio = 0.23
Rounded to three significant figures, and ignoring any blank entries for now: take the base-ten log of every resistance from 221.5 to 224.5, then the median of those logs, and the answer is 0.459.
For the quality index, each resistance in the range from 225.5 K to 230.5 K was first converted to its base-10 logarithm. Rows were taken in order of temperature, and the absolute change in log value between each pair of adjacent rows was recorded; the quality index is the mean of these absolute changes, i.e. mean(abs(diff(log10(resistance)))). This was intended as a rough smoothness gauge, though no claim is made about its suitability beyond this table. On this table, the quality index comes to 0.022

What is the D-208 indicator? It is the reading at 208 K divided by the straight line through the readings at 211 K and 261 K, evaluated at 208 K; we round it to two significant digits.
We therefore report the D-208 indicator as 0.92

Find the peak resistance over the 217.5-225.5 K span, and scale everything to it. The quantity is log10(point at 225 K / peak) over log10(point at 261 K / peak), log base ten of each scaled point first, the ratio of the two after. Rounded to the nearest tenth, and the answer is -2.5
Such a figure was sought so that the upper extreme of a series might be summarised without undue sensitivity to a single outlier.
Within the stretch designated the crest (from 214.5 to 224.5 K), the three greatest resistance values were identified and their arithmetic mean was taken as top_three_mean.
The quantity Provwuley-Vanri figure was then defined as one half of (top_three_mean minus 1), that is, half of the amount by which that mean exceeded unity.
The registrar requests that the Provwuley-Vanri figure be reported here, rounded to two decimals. 1.10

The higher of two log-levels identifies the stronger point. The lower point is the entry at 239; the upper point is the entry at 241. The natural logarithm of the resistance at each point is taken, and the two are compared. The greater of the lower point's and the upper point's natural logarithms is 1.13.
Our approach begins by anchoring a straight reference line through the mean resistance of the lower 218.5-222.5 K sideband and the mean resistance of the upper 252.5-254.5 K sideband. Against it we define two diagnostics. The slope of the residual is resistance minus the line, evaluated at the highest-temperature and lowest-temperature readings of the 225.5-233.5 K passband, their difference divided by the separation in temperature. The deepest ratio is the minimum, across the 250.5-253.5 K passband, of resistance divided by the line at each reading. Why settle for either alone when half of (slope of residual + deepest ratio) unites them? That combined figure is 0.486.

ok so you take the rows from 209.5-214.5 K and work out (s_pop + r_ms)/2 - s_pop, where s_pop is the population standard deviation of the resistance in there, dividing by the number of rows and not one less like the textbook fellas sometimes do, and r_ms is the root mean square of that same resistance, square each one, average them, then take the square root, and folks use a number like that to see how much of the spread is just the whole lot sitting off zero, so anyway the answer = 1.50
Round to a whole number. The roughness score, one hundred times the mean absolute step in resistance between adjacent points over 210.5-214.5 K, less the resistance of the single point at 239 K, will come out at 13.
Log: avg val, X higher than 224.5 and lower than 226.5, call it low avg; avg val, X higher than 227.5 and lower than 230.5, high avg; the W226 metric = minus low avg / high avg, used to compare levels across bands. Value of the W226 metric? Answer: -1.2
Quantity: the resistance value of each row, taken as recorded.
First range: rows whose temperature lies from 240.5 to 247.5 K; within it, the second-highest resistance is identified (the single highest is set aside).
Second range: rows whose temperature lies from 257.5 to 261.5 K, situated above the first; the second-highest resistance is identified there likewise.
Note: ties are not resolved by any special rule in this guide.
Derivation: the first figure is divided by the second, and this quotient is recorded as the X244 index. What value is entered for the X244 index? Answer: 1.00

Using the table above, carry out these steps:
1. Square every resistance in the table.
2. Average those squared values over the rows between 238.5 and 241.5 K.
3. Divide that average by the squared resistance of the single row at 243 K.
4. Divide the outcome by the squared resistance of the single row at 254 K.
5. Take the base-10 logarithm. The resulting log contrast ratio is -1.08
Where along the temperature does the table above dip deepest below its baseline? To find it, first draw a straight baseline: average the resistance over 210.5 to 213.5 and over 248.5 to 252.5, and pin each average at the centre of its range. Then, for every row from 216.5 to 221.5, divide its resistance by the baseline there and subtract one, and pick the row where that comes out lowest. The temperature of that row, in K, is 218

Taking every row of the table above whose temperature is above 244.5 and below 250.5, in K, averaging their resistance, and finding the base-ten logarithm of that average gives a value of 0.50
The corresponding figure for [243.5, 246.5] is 0.50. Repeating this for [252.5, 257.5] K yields 0.50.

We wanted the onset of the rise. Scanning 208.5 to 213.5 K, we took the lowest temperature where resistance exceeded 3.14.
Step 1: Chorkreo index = 211 K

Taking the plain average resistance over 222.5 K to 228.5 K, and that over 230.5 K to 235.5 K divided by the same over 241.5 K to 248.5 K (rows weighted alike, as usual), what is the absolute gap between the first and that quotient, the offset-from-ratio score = 1.95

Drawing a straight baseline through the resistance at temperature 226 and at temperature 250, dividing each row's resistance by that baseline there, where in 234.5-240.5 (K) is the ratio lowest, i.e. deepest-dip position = 235 K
